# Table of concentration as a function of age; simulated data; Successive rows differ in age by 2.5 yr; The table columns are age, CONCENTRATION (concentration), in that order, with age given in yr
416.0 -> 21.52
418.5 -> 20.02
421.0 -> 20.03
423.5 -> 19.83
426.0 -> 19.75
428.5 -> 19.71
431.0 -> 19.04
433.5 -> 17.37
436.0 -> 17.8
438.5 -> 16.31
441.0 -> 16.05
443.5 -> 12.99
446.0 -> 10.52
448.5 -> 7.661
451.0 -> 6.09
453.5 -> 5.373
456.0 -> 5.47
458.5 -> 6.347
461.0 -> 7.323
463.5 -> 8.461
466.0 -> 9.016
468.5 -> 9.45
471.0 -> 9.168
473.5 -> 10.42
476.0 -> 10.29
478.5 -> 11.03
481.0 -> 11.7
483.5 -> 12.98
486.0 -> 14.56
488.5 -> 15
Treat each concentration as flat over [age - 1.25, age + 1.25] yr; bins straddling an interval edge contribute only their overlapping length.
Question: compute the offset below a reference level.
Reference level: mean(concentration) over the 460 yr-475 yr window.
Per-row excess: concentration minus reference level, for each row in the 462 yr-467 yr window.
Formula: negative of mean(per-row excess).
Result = 0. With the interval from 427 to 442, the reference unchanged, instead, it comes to -9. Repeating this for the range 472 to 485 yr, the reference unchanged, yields -2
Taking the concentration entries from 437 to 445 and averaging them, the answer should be 15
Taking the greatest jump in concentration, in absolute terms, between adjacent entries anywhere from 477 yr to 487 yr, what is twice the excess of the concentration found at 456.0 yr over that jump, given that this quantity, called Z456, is 7.8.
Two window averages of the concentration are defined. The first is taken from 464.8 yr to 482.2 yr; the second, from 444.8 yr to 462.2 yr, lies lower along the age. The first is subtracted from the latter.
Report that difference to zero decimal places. -3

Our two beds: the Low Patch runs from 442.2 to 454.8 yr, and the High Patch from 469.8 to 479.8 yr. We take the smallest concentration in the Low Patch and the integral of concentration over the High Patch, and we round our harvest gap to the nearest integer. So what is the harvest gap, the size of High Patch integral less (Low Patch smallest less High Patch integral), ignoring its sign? 199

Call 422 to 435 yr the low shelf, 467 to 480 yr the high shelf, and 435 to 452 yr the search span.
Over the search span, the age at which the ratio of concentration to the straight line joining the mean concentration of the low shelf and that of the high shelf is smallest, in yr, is 451.0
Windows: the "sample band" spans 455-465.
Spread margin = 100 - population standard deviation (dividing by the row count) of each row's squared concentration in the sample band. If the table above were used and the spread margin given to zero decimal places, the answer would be 84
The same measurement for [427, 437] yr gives 65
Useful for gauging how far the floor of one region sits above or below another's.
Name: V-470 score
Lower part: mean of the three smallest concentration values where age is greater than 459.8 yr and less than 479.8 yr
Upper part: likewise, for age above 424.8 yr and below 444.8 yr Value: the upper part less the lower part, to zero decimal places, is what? 7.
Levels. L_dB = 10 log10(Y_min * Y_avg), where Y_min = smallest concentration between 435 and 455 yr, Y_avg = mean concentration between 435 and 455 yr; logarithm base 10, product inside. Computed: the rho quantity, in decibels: 17.9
